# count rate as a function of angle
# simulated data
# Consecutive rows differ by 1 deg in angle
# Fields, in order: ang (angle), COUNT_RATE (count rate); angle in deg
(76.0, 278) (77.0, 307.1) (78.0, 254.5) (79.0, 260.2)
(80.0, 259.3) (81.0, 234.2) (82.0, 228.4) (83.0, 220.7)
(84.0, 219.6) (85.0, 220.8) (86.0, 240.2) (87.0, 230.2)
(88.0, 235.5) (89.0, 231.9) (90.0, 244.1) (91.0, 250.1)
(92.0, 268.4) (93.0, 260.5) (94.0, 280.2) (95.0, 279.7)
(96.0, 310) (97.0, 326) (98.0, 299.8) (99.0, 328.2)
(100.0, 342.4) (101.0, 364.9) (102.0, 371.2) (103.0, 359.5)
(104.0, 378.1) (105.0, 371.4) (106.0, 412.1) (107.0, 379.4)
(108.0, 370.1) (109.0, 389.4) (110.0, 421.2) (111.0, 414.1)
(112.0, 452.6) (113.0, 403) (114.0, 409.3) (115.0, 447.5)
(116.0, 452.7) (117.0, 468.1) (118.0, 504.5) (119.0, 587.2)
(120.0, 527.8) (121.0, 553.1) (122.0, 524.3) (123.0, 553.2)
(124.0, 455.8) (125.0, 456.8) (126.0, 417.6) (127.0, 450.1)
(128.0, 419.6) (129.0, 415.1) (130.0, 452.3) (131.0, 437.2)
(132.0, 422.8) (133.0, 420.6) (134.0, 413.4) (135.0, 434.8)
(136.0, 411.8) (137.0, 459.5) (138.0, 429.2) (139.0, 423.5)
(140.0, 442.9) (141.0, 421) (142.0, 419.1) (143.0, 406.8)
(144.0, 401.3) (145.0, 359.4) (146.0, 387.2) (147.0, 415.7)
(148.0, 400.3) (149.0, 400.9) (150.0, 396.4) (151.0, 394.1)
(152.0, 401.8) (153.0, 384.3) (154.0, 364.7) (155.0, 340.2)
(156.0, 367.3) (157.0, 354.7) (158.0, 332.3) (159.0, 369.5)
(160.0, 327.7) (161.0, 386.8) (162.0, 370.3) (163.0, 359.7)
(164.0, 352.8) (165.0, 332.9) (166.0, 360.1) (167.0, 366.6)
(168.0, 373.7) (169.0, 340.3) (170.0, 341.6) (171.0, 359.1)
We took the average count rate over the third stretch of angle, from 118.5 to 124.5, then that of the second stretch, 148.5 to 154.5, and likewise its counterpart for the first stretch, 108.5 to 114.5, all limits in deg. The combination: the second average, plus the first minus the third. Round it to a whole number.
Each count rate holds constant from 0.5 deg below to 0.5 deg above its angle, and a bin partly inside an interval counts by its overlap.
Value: 272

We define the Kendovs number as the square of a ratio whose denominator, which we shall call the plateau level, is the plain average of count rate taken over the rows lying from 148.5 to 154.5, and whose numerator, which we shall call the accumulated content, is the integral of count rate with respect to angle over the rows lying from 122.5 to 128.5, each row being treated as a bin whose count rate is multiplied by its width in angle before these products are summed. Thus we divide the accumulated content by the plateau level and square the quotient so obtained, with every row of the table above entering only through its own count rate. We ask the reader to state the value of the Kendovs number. 50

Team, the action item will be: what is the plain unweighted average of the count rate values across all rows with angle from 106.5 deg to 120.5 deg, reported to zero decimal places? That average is 445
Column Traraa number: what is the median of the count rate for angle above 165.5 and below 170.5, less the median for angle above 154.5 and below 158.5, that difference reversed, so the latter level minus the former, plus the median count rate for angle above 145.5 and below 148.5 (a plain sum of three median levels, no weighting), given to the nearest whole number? 388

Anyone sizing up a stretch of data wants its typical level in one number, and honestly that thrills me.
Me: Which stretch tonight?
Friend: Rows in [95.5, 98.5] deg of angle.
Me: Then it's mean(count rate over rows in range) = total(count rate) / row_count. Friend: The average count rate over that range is 312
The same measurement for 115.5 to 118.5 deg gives 475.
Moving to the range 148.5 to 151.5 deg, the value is 397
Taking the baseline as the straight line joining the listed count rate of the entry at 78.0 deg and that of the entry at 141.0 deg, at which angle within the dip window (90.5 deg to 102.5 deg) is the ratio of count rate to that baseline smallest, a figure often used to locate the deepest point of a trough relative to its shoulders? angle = 91.0 deg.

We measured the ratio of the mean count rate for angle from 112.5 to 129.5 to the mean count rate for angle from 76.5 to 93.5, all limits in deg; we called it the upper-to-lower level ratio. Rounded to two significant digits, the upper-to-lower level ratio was 1.9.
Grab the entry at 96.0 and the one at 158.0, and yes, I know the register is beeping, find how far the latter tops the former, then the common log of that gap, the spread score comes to 1.3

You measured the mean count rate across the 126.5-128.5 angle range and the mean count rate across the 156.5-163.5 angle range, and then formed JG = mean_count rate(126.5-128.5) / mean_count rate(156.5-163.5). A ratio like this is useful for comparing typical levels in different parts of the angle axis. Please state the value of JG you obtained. 1.22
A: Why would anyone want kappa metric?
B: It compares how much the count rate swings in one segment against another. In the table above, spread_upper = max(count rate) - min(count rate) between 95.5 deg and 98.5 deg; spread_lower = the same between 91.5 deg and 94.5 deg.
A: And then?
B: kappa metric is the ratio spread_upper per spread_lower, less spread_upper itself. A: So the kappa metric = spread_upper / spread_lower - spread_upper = -25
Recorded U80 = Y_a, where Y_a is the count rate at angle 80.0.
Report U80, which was 259.3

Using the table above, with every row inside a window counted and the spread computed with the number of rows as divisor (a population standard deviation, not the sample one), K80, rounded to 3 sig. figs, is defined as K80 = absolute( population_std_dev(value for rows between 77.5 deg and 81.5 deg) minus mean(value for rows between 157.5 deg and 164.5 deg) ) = 346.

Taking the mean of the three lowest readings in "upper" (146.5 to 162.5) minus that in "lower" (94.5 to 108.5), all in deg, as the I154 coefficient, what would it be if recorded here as 37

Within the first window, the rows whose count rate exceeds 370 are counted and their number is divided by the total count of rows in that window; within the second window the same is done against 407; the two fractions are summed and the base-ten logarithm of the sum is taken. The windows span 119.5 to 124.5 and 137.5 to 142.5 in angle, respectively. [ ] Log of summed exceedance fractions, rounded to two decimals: 0.30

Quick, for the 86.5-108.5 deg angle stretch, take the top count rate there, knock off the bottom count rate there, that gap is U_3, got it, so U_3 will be 182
